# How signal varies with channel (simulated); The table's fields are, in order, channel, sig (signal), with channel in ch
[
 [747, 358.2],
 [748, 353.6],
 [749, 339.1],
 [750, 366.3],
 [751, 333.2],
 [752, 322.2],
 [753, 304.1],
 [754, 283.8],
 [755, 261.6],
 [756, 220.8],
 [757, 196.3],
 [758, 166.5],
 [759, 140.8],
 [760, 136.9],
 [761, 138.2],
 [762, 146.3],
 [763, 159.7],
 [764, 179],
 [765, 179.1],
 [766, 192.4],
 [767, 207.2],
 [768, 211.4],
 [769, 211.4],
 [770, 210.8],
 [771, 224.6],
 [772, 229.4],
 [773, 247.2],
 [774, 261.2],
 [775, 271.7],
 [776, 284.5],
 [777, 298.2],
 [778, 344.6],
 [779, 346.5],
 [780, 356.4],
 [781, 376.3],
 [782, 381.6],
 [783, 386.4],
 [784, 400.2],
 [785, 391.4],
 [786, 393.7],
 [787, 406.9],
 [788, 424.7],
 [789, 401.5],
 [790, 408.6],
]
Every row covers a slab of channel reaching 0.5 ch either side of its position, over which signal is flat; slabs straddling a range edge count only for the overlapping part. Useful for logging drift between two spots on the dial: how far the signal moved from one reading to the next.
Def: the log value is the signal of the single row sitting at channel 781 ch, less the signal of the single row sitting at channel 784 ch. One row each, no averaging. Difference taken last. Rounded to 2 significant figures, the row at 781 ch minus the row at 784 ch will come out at -24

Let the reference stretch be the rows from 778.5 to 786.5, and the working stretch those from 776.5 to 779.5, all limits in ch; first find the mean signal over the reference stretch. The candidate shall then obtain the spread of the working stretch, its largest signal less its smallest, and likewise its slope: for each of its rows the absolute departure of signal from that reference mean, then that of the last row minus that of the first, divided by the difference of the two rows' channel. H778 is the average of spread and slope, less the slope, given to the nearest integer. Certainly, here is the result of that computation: 36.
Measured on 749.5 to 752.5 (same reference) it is 11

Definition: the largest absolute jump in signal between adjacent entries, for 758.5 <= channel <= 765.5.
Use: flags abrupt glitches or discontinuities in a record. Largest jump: 19.3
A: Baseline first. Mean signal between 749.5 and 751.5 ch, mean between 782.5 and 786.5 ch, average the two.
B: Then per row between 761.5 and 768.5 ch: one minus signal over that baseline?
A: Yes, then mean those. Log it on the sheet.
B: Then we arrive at 0.5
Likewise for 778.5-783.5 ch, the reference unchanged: 0.0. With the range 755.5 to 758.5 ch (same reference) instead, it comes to 0.5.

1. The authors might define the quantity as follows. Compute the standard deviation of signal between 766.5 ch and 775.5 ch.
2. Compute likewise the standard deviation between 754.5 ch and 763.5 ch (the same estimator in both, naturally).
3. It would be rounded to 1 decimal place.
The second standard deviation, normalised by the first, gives 1.8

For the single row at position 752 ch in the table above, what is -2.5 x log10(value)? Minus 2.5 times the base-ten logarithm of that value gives -6.3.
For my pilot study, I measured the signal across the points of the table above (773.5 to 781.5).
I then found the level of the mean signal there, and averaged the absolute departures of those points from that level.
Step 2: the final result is 39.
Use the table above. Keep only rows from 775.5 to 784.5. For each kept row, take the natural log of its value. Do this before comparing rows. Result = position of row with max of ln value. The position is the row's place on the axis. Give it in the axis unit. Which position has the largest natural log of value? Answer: 784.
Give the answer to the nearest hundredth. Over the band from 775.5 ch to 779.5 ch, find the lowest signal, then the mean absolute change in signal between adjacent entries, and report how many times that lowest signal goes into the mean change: 0.07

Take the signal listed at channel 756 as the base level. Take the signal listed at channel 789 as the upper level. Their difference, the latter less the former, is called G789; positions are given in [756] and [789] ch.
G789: 181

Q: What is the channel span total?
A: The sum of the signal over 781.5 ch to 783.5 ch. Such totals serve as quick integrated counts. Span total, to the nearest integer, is 768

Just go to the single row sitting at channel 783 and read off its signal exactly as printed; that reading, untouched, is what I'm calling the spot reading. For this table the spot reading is 386.4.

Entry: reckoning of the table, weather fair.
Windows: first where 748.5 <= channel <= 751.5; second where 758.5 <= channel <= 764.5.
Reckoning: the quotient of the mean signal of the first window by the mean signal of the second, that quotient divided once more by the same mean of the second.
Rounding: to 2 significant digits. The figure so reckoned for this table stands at 0.015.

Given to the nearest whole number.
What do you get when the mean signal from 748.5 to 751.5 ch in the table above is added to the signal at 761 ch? 484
